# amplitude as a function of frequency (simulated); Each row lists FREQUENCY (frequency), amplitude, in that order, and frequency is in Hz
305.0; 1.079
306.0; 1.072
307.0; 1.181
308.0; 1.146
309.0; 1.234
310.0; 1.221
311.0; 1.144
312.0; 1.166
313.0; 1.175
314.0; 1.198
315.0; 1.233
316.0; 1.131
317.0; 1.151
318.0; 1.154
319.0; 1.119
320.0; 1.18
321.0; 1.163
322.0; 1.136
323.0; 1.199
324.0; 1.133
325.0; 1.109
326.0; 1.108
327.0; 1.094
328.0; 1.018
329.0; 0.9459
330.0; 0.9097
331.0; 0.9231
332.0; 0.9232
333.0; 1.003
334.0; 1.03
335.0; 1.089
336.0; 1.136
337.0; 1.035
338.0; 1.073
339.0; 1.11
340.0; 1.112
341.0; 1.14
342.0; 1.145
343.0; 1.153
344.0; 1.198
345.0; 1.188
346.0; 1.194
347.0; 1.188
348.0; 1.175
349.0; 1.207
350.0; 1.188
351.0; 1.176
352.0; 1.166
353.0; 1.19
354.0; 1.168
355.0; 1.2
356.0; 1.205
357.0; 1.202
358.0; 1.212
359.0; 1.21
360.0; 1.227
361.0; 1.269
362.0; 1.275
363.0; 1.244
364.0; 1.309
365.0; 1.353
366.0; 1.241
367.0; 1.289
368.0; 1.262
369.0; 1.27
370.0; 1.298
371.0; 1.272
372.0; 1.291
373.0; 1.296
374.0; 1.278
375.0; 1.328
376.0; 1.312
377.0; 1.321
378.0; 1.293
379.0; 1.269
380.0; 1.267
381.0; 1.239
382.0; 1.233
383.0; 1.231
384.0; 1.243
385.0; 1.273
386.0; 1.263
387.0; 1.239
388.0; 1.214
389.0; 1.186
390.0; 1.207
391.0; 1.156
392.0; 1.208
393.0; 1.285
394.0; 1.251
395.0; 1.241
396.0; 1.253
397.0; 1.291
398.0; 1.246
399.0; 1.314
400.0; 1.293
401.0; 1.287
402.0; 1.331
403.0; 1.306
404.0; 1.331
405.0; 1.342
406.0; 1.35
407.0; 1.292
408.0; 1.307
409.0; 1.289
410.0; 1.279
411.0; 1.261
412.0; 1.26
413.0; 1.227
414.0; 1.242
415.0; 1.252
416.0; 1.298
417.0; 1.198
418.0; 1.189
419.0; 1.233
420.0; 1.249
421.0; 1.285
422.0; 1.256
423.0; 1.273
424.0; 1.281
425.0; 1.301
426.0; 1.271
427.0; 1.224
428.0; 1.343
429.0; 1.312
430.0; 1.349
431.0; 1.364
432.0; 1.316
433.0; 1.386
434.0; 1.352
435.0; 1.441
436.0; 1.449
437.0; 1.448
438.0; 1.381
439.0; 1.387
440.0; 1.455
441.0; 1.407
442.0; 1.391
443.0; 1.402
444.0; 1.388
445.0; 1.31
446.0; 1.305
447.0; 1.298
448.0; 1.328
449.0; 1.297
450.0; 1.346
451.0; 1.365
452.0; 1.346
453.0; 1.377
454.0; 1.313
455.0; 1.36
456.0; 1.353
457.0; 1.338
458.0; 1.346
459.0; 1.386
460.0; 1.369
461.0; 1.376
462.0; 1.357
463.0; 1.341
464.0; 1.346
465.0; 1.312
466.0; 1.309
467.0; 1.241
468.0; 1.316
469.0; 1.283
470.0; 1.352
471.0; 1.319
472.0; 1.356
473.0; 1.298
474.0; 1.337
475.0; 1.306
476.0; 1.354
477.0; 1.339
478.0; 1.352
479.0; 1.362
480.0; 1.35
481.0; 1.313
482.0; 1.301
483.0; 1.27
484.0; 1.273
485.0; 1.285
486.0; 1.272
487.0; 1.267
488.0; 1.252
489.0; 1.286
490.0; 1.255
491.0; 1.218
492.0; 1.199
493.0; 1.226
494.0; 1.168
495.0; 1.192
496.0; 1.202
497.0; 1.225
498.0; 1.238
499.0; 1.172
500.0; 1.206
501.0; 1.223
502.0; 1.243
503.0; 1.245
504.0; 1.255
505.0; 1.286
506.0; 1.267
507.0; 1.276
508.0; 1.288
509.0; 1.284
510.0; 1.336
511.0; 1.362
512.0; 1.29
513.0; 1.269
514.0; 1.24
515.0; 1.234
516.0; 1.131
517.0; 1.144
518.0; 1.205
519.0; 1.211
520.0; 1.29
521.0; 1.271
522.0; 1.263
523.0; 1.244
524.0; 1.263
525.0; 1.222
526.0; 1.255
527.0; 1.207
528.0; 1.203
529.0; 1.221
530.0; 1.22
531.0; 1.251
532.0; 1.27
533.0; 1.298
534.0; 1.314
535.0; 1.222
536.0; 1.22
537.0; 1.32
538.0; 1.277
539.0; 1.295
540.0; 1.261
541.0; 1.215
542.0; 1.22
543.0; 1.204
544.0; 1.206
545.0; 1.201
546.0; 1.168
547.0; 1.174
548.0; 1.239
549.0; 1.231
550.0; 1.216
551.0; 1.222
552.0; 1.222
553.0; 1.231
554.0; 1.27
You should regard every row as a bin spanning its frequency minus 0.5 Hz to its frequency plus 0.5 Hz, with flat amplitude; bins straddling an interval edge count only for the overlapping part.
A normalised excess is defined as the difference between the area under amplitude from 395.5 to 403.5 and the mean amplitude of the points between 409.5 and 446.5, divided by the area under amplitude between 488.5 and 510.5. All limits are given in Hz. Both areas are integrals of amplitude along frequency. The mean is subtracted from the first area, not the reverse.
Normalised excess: 0.3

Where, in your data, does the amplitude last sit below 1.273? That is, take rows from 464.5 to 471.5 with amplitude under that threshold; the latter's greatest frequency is 467.0 Hz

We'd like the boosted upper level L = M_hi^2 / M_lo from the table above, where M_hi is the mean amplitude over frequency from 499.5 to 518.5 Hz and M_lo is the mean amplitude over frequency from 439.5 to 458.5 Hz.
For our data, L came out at 1.16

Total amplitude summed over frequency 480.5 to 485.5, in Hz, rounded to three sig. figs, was 6.44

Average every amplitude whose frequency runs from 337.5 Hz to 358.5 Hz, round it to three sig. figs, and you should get 1.17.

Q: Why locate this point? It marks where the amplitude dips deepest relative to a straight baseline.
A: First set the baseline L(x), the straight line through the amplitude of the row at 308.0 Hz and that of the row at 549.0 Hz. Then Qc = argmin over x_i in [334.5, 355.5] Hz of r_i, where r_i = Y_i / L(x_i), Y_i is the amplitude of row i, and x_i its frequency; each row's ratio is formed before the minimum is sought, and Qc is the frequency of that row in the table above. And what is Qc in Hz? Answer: 337.0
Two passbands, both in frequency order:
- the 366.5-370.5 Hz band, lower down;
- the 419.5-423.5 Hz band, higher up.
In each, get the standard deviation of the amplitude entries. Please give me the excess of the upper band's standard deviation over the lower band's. 0.000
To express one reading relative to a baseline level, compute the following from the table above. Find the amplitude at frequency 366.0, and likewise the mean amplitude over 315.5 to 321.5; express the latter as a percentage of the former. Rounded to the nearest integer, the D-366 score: 93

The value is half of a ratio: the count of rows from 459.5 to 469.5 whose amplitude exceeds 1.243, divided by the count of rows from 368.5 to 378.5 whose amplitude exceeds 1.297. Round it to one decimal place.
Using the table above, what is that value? 1.1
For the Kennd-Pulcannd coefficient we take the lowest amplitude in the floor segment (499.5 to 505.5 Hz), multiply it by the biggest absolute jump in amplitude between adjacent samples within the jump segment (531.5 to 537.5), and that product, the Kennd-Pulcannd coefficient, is 0.12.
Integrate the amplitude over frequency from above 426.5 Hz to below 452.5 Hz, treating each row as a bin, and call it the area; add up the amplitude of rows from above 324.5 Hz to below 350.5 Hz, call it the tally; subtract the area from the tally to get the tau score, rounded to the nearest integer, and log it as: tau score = -7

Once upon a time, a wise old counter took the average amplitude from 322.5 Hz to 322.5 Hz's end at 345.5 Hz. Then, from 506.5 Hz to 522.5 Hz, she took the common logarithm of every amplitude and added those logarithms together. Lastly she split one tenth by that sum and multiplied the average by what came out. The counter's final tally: 0.07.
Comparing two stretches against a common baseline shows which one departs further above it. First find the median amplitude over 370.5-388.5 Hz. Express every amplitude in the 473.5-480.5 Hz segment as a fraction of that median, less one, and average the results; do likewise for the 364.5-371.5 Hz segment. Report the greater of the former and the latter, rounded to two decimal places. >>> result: 0.06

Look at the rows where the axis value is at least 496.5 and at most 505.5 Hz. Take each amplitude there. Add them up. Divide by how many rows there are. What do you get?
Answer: 1.23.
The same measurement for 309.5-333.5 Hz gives 1.11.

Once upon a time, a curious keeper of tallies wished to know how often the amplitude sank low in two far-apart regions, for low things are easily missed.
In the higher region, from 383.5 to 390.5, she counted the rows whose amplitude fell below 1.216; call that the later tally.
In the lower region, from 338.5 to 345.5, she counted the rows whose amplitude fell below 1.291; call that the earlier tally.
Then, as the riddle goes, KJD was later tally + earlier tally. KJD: 10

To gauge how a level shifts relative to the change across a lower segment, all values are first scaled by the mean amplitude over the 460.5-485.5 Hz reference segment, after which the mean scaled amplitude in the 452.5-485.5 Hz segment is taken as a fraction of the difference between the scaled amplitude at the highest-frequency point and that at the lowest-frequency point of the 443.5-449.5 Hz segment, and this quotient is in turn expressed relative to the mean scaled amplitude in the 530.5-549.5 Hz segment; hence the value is -16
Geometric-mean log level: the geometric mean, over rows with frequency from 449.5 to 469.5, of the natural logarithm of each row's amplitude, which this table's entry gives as 0.29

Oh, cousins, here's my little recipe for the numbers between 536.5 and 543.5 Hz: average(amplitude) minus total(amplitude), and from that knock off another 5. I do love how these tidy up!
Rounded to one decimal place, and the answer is -12.5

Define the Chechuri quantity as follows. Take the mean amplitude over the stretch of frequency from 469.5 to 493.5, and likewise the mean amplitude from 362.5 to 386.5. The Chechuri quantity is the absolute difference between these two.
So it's 0.02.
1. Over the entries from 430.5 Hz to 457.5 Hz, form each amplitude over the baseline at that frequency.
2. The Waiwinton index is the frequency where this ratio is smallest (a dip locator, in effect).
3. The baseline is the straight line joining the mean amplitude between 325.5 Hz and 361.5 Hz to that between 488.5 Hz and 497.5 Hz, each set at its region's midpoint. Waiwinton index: 449.0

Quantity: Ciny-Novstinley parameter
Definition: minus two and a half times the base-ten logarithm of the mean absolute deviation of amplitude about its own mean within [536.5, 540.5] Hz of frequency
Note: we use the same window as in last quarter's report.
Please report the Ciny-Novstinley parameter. 4.29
